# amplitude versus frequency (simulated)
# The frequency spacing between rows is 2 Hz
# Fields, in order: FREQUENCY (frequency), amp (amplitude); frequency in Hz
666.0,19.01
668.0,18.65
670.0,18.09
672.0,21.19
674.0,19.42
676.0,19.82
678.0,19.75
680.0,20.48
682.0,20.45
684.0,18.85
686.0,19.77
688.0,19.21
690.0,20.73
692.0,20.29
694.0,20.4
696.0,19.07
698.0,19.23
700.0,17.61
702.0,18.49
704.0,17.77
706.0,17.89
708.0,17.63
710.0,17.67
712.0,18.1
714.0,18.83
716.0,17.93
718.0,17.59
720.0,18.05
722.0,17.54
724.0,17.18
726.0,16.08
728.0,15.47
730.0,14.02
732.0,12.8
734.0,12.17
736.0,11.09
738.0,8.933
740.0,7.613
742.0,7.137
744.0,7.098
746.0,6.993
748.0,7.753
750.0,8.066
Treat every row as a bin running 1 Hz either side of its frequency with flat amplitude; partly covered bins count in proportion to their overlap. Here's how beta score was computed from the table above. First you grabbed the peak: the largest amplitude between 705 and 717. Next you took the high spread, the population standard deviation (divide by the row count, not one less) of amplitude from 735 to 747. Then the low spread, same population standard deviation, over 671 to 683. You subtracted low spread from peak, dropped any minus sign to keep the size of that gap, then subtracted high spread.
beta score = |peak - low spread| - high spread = 16.8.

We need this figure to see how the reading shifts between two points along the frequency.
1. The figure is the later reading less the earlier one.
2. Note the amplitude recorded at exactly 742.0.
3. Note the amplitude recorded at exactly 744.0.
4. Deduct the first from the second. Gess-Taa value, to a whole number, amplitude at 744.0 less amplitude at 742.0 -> 0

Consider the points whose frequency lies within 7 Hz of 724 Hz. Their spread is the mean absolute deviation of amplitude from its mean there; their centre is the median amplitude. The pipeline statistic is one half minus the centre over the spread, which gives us -14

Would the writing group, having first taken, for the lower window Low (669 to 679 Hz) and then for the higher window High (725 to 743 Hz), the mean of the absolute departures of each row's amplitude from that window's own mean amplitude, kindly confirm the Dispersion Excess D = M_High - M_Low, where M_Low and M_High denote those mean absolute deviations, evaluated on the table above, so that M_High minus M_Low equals 1.95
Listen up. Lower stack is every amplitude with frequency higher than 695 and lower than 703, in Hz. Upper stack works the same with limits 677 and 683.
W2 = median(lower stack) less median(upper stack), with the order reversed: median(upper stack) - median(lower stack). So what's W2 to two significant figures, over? 1.7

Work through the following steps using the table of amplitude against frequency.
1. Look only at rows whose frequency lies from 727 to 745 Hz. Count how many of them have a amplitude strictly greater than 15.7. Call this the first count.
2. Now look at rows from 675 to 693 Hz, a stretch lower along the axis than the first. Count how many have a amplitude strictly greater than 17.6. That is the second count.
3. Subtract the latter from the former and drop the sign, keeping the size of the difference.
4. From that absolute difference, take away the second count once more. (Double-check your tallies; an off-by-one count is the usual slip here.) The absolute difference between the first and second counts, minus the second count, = 0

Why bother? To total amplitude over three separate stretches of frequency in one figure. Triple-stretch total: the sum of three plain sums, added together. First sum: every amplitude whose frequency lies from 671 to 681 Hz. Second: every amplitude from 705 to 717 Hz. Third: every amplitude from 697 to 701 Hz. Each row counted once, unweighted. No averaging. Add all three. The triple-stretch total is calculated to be 246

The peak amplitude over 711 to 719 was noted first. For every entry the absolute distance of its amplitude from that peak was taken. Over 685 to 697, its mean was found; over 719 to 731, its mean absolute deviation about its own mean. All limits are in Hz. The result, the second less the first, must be 0.1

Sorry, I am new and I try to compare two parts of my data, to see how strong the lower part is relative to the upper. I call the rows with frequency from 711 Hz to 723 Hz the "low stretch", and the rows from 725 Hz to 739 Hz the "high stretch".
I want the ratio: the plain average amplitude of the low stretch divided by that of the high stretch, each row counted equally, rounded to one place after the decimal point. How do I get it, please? 1.4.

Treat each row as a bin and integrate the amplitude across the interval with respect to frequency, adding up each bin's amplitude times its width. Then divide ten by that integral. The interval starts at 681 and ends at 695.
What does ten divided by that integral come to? 0.0358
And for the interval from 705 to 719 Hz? 0.0398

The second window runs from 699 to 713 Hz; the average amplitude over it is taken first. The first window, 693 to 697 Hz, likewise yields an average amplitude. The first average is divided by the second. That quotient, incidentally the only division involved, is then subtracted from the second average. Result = 16.8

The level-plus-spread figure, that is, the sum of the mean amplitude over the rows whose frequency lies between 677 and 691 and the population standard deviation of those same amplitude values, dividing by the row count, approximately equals 20.5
